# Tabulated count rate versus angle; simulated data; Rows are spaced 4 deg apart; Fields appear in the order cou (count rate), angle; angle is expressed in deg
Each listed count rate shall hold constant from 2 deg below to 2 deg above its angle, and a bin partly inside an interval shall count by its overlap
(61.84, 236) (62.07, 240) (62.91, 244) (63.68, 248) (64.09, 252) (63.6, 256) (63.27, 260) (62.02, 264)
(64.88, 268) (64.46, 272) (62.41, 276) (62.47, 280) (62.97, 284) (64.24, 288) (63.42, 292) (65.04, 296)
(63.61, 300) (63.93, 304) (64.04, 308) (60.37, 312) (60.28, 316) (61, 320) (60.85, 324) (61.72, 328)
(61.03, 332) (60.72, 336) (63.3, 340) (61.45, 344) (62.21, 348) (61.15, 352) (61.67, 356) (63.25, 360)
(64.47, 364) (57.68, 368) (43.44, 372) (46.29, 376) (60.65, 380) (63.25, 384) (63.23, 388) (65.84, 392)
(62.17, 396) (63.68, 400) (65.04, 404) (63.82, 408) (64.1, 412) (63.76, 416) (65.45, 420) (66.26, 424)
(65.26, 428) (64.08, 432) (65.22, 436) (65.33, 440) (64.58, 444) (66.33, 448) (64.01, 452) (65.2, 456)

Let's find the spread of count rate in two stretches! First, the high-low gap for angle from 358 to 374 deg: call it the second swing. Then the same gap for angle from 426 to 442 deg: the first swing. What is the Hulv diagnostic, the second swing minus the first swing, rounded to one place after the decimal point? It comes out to 19.8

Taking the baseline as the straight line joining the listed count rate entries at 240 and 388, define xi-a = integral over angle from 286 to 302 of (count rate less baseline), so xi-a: 25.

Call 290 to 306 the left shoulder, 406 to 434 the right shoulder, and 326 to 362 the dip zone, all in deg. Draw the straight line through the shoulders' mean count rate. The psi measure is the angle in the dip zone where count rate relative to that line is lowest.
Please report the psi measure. 336 deg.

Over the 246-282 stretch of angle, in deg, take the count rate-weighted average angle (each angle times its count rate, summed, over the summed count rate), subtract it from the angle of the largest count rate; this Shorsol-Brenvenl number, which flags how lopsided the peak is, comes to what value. 4.0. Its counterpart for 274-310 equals 3.9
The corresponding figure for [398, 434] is 7.9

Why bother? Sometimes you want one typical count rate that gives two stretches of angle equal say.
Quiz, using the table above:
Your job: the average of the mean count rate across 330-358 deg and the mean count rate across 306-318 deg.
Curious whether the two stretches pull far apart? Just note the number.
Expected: 61.6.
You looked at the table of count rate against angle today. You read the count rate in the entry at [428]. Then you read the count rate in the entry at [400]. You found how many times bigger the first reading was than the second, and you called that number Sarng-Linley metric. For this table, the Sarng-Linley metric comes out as 1.02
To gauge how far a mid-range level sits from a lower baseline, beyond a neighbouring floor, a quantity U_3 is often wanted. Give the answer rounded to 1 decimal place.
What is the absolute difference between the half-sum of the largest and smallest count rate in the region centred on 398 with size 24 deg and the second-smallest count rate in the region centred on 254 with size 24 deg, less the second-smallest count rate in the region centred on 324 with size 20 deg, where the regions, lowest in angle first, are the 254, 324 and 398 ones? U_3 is -59.8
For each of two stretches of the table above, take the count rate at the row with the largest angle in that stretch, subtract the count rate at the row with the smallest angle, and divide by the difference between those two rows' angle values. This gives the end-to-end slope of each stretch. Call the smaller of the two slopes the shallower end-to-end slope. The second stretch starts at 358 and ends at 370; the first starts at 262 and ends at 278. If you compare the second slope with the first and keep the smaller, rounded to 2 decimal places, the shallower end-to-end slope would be -0.70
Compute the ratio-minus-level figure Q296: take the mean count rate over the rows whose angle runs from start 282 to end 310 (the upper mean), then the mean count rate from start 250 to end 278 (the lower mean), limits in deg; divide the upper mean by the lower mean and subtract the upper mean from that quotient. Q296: -62.9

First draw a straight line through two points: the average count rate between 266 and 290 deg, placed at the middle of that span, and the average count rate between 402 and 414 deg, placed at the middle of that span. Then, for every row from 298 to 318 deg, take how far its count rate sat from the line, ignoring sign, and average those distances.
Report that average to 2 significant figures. 1.5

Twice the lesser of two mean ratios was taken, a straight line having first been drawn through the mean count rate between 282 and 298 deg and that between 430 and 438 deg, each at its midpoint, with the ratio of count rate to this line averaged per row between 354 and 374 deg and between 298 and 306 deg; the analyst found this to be 1.81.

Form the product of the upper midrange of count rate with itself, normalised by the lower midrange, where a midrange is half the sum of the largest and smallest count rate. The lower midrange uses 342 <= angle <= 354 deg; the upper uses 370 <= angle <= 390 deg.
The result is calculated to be 46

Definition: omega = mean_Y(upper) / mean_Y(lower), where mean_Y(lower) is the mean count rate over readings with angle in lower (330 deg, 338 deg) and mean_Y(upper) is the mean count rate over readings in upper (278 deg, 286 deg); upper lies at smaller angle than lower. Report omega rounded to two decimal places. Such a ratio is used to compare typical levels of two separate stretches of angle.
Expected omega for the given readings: 1.03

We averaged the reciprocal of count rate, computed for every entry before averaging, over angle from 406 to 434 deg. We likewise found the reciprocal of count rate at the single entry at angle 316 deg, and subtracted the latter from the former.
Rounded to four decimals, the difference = -0.0011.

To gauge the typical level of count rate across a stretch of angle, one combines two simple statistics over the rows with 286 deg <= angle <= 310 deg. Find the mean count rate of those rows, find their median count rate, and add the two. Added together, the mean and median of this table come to 128.0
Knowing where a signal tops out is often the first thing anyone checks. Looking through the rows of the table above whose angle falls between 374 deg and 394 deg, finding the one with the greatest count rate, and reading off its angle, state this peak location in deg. 392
